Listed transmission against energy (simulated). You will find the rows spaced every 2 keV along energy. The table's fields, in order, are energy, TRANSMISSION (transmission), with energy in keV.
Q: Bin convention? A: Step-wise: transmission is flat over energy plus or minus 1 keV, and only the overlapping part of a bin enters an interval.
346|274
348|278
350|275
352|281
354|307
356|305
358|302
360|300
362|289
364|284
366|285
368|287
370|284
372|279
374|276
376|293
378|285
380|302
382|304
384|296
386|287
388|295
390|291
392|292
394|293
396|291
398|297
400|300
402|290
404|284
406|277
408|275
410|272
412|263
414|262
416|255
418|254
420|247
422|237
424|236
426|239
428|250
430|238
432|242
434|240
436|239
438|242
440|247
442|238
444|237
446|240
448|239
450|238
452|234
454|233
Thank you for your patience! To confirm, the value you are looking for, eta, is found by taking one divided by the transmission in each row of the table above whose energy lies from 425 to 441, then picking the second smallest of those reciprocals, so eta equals 0.0040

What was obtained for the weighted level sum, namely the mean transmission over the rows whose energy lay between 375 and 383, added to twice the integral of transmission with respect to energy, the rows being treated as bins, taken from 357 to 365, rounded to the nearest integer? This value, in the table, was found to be 4996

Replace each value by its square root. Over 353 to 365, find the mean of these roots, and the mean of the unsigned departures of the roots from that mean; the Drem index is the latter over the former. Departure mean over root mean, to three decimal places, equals 0.013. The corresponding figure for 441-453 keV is 0.003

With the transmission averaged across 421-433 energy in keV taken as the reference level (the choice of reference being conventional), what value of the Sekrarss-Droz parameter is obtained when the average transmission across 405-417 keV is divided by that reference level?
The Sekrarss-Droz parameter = 1.11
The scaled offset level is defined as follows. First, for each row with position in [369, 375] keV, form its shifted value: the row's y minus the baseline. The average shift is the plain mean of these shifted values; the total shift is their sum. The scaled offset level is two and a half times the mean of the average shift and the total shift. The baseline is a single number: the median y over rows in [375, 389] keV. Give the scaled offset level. -77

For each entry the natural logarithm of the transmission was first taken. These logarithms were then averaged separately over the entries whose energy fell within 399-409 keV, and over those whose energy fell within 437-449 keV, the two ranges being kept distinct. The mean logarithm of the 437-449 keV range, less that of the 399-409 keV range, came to -0.170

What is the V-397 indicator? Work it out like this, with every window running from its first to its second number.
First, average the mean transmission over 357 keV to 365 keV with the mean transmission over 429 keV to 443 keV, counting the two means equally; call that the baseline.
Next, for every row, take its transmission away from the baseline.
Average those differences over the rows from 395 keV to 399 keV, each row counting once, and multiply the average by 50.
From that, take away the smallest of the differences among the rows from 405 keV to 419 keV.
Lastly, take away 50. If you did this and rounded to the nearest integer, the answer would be -1375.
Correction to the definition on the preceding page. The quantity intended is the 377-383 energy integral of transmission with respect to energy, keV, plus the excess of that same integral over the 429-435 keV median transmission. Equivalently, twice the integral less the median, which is 3324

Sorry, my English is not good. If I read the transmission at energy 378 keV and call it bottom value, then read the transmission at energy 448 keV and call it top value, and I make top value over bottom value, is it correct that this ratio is 0.84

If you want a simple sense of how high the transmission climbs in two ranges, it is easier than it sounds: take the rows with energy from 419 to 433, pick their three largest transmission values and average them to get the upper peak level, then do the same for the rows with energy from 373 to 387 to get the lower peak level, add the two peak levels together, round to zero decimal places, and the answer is 547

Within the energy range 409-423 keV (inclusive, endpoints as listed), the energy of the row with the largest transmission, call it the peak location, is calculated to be 410 keV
